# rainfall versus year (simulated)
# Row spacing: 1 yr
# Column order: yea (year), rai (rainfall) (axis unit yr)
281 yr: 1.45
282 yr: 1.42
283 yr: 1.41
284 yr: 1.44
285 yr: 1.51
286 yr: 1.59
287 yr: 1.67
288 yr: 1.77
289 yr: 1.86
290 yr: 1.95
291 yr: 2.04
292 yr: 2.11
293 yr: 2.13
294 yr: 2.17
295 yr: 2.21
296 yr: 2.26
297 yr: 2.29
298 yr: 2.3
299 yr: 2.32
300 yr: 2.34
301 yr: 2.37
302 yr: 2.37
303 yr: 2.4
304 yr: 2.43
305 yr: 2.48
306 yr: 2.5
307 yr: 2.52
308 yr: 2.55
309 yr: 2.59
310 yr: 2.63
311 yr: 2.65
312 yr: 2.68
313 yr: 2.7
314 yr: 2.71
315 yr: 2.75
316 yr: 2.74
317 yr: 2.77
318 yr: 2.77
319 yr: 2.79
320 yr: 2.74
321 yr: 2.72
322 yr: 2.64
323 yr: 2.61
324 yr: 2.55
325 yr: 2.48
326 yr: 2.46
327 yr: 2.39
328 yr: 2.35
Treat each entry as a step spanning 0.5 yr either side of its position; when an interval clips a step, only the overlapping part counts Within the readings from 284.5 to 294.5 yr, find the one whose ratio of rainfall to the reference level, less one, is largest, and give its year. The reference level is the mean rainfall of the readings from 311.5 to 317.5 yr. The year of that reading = 294 yr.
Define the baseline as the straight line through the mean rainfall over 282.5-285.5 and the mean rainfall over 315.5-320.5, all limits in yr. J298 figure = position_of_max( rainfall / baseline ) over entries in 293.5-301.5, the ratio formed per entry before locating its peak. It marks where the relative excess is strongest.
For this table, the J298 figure 294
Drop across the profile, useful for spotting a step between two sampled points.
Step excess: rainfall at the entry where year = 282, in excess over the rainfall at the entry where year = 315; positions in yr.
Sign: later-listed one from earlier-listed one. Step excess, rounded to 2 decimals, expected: -1.33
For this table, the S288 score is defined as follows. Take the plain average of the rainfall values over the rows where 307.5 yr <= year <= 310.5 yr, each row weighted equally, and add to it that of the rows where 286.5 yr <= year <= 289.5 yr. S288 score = 4.36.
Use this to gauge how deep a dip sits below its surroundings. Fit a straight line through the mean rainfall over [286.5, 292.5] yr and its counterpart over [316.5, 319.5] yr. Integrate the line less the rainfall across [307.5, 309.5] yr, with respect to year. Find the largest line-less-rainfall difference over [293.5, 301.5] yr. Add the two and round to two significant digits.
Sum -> -0.29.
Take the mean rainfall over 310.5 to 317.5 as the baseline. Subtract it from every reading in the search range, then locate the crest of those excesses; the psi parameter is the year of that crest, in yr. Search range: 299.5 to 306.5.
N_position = 306 yr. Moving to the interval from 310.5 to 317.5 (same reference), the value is 317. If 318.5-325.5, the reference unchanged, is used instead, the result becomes 319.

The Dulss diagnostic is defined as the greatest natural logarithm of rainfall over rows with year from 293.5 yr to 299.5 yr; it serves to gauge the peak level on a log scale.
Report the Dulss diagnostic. 0.84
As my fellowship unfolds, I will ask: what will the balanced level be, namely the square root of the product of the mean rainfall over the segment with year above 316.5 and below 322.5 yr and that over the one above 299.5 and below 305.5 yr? 2.56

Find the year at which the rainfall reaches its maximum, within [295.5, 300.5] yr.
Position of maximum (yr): 300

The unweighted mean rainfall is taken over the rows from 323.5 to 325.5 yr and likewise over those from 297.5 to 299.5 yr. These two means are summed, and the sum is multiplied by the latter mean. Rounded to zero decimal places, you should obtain 11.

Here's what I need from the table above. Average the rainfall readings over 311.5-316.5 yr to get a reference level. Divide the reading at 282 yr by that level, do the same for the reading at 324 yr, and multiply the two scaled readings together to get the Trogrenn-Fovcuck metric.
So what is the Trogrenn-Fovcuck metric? 0.5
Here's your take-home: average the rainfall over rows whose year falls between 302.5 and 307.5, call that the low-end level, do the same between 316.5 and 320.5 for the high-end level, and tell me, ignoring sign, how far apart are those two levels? 0.30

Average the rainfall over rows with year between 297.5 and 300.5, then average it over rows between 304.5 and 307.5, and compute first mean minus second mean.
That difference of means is -0.2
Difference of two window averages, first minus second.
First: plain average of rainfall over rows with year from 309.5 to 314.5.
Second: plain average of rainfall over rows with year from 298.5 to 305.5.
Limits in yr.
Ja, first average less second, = 0.29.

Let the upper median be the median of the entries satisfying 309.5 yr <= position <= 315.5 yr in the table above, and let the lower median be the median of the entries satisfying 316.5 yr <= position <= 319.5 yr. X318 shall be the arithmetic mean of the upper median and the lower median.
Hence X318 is 2.7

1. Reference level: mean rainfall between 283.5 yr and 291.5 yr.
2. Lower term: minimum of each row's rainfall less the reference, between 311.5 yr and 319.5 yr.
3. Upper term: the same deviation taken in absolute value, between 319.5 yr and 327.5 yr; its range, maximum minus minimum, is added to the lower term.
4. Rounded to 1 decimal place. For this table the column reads 1.3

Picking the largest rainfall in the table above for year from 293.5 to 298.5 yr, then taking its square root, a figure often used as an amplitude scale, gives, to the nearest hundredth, 1.52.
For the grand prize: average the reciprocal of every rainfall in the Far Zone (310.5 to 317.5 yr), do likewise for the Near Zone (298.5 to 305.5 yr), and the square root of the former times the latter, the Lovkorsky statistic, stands 0.393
